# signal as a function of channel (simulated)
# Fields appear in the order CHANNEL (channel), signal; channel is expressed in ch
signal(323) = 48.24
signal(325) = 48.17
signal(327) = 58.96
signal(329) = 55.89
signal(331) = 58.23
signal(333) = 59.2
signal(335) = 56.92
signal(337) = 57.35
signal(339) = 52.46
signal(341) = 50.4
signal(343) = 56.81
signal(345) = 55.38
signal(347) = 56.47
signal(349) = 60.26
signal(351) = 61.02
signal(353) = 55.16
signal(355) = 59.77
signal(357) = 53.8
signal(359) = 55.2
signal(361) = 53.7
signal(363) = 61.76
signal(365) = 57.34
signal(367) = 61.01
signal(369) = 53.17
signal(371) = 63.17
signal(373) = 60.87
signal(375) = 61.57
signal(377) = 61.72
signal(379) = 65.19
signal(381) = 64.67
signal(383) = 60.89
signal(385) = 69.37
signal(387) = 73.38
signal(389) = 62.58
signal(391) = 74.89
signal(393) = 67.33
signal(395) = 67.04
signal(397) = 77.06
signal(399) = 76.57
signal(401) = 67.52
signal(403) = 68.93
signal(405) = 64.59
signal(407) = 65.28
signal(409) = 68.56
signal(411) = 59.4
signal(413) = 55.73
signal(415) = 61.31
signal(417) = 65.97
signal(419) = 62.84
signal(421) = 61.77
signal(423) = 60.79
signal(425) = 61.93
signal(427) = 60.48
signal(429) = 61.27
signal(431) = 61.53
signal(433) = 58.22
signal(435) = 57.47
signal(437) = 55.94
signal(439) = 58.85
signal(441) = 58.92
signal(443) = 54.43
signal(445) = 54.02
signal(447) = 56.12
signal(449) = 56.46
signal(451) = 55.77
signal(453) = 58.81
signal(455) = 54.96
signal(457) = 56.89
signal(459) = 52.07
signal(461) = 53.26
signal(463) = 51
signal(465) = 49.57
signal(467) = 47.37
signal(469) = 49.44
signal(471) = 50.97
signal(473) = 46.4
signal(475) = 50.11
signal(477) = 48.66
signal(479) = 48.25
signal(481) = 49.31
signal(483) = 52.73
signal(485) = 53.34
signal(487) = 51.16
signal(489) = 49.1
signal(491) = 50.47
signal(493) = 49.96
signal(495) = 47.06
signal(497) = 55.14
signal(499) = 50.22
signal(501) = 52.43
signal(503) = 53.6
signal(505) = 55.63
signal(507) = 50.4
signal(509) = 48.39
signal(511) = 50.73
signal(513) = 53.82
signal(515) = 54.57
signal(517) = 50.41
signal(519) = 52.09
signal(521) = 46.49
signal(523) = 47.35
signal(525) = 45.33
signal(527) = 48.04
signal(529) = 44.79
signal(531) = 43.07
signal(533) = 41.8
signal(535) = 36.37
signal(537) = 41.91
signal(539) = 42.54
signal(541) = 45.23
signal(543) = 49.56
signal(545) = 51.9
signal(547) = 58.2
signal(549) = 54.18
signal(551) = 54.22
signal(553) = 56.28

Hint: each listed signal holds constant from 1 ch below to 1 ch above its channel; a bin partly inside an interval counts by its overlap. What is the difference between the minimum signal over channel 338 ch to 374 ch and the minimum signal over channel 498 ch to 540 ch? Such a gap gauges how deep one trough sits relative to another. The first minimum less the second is 14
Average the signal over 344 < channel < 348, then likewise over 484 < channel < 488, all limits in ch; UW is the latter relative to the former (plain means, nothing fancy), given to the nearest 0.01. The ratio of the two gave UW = 0.93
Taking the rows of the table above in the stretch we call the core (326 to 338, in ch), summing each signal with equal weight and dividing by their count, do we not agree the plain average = 57.8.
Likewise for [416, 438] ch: 60.7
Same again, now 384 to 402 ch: 70.6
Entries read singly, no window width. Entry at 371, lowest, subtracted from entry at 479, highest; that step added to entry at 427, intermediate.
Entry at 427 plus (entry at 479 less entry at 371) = 46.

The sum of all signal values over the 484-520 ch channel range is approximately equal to 929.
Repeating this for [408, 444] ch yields 1085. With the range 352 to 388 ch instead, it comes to 1092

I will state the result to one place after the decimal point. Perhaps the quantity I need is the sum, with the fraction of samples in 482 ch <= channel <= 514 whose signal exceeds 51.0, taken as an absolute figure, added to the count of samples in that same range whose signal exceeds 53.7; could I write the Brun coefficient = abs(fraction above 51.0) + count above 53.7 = 3.5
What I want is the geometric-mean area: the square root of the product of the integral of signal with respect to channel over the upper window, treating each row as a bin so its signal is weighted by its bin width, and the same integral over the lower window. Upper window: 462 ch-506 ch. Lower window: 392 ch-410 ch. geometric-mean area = 1664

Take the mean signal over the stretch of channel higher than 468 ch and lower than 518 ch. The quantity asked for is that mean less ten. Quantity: 41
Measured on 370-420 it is 56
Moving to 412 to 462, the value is 48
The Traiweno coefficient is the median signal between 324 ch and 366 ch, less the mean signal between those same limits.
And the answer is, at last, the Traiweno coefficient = 0.4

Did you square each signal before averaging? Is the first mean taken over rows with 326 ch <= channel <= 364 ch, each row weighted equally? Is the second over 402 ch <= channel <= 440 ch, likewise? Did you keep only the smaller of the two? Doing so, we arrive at 3232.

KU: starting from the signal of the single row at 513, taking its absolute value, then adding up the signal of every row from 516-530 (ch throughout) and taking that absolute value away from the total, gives 281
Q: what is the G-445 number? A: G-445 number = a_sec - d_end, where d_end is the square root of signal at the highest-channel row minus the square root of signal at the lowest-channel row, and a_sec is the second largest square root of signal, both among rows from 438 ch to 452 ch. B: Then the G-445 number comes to 7.9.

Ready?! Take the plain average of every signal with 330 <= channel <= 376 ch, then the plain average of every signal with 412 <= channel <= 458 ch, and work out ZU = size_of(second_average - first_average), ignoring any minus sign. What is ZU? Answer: 1.3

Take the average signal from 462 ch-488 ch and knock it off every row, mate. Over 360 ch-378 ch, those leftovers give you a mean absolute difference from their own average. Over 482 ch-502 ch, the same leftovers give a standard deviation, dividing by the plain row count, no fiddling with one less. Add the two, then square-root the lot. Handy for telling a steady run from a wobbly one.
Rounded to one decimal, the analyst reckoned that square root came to 2.3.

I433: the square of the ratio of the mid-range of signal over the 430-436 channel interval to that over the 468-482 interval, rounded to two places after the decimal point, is 1.49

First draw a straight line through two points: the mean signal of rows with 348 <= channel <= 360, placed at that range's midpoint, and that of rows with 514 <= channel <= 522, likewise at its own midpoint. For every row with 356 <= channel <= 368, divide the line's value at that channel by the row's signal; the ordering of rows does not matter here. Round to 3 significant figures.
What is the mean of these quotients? 1.00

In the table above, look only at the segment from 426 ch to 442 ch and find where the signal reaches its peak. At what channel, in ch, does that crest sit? 431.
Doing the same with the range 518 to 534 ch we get 519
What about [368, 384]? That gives 379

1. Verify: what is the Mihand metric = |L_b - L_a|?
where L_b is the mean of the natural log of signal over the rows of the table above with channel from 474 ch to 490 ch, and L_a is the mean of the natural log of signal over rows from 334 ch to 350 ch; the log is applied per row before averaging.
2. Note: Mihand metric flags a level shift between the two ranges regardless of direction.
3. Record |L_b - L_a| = 0.10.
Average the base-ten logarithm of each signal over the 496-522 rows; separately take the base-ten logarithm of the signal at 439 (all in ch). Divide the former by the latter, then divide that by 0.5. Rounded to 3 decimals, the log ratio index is 1.937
